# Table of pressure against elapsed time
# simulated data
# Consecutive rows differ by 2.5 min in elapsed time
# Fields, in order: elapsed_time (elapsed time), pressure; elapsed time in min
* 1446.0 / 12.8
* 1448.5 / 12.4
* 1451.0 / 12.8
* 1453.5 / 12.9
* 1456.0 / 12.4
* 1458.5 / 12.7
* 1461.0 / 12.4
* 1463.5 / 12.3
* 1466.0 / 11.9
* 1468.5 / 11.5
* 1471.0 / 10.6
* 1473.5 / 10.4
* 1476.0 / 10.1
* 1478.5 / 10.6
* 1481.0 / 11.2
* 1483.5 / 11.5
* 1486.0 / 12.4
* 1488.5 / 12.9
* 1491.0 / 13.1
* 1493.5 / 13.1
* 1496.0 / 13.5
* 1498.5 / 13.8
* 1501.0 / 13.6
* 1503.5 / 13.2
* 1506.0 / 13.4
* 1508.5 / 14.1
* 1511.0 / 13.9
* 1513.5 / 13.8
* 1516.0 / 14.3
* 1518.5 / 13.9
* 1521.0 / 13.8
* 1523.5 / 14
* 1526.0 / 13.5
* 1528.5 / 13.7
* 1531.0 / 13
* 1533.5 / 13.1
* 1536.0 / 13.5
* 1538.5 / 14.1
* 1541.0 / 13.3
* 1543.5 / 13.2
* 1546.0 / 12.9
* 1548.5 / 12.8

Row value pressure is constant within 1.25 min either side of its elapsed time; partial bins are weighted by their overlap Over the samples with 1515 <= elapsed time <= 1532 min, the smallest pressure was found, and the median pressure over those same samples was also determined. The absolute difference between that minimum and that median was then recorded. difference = 0.8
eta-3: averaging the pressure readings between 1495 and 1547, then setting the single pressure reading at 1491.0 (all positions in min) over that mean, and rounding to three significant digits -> 0.963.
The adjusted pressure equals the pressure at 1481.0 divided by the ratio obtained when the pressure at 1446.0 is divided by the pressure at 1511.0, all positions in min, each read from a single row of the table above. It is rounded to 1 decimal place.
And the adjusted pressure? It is 12.2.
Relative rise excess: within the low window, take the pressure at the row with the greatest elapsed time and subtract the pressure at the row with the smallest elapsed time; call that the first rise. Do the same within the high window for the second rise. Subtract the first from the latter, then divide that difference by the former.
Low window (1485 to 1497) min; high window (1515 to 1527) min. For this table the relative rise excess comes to -1.7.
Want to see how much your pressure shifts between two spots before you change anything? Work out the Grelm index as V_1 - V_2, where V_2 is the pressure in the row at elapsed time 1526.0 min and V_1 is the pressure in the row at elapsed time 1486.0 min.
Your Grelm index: -1.1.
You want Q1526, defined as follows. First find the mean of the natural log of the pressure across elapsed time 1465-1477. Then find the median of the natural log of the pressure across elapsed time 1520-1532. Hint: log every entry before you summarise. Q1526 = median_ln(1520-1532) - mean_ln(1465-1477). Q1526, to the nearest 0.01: 0.23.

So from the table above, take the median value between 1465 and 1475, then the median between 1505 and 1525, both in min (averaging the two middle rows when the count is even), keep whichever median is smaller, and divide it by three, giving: 3.68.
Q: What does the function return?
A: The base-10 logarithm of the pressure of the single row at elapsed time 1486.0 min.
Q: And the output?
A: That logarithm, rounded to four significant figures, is 1.093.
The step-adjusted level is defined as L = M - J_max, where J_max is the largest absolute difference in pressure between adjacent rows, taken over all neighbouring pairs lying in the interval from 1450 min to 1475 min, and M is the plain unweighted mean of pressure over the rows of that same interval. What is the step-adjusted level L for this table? 11.1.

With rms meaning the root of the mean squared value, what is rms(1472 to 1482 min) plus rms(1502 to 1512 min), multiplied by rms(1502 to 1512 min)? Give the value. 331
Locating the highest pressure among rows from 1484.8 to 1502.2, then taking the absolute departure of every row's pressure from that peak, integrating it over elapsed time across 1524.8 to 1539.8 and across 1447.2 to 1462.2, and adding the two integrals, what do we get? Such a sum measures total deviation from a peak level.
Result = 24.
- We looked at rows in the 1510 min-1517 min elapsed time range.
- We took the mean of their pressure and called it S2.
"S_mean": 14.0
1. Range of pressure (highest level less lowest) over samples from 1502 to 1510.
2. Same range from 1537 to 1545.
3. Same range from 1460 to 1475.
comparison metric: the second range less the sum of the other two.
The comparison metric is -2.0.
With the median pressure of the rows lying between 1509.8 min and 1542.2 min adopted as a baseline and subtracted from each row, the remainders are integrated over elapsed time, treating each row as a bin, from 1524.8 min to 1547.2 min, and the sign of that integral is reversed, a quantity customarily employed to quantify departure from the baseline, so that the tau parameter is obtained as 10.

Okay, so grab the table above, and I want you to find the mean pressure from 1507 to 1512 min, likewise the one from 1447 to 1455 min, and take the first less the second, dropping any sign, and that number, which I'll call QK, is 1.3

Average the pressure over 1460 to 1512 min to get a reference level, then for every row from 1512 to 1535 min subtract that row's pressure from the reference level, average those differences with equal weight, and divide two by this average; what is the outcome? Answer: -2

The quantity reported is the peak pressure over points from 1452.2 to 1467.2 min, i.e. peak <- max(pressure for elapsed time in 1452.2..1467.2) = 12.9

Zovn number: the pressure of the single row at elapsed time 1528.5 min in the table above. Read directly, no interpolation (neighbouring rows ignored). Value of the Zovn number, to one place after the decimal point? 13.7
